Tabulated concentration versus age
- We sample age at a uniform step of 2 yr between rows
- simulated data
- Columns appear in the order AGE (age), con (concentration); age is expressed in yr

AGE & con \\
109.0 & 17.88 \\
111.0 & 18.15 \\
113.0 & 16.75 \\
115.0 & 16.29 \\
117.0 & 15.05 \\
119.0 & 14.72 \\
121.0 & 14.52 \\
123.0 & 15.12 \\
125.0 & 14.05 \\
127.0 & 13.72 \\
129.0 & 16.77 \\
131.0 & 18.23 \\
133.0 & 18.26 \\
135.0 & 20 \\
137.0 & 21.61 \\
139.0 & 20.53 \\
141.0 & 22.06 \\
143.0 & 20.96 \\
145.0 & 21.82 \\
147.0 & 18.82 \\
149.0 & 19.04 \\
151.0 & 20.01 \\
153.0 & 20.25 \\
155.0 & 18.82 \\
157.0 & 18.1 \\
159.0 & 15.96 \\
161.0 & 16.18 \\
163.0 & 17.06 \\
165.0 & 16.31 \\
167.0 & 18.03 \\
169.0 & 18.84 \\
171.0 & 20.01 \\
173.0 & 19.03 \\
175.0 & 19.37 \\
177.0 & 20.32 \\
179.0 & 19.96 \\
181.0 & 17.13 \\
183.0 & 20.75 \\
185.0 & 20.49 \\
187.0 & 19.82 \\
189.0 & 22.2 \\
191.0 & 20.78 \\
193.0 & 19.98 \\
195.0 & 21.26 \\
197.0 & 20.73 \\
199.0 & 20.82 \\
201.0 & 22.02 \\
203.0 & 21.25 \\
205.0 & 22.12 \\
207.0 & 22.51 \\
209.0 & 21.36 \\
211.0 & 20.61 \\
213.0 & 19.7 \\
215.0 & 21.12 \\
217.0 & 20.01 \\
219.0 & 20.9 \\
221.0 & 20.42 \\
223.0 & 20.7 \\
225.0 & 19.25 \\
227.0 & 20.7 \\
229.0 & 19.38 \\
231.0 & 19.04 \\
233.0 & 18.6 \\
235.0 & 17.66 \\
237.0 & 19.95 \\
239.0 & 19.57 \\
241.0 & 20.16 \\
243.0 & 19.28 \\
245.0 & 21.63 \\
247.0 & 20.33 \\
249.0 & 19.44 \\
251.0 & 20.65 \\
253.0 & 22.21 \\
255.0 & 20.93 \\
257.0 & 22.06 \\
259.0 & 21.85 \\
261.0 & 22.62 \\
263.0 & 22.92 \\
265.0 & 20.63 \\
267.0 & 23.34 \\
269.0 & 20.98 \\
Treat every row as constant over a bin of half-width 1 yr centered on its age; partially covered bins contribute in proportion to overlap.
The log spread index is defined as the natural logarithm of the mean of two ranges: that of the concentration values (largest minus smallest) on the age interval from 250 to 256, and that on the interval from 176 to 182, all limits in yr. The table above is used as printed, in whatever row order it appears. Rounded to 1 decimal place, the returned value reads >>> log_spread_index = 0.9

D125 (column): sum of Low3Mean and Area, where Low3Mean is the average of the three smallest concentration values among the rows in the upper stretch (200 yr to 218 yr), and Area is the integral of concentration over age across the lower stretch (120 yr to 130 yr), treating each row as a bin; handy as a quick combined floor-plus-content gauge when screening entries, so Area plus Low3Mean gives 168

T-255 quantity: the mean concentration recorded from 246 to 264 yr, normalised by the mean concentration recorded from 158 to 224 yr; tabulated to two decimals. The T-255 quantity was 1.08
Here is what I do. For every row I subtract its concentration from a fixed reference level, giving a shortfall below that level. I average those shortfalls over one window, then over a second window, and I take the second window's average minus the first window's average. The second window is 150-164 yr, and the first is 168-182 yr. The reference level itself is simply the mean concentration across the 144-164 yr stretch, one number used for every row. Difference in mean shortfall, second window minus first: 1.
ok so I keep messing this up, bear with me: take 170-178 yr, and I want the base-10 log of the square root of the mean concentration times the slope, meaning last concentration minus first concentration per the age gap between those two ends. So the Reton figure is 0.0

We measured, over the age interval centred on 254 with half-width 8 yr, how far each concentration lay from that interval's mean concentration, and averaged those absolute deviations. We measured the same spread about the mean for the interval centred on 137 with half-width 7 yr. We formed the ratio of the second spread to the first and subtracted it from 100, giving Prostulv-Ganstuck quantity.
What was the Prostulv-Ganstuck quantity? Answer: 98.7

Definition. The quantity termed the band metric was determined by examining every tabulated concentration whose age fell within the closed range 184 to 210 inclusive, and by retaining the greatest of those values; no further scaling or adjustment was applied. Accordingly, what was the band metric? 22.51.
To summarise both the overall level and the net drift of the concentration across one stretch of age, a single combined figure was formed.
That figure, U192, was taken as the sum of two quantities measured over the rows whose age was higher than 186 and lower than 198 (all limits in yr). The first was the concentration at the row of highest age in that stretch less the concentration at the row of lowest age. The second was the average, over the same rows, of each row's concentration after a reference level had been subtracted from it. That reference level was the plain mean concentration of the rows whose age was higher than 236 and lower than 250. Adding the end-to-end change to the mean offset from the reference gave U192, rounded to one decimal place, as 1.7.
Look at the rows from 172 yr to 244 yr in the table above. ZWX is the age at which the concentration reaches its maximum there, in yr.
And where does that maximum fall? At 207.0 yr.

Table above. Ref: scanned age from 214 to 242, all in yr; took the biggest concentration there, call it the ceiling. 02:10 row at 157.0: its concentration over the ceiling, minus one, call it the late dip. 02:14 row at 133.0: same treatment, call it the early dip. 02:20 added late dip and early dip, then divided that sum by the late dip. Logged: 1.9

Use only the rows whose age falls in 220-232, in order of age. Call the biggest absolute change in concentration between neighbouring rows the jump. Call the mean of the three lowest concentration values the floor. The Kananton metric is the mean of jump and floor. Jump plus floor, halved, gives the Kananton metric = 10.3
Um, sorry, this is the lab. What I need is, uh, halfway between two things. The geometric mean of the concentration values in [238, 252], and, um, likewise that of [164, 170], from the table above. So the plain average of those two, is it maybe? 18.9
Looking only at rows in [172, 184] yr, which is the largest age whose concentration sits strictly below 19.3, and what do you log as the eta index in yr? 181.0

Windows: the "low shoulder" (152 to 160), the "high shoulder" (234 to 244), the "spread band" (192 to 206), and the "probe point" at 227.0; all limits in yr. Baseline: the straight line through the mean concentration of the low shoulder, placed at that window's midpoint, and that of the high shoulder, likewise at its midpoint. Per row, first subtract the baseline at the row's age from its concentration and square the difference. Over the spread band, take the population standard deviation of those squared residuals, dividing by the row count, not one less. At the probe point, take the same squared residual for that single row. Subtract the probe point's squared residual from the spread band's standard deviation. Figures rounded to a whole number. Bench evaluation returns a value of 1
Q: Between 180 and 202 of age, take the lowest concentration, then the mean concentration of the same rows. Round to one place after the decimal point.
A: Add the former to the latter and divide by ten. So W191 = 3.8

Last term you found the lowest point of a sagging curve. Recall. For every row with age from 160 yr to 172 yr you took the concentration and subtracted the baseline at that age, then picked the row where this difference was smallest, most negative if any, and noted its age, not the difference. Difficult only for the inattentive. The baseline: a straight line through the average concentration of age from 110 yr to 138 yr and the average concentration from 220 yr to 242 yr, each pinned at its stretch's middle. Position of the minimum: 161.0 yr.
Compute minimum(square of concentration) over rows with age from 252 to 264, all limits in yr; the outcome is 438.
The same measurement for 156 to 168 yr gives 255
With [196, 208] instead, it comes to 430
